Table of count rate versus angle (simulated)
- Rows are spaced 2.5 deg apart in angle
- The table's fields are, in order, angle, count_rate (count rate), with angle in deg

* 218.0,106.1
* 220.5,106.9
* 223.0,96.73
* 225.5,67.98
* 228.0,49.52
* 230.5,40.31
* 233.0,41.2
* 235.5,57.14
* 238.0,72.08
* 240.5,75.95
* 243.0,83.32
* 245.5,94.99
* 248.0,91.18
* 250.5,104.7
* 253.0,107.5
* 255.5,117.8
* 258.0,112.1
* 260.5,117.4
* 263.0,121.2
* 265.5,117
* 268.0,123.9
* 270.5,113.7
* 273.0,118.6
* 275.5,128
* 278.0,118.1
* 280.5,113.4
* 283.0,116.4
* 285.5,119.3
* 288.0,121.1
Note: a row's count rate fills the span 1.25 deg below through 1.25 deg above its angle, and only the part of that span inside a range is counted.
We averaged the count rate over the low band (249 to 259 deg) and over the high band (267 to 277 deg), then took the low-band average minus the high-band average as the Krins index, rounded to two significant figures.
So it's -11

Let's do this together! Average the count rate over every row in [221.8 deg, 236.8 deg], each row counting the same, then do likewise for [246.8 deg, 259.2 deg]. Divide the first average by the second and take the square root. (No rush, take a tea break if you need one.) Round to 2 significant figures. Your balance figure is 0.74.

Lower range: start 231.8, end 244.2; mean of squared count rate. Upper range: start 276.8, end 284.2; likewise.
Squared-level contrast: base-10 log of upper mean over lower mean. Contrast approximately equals 0.47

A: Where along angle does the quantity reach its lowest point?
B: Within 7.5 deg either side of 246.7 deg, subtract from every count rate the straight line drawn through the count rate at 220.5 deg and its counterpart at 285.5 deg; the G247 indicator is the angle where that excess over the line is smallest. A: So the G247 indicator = 240.5 deg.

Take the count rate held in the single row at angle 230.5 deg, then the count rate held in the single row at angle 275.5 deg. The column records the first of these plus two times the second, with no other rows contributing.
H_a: 296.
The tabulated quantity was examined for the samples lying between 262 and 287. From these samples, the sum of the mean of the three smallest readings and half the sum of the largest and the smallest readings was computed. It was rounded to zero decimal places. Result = 235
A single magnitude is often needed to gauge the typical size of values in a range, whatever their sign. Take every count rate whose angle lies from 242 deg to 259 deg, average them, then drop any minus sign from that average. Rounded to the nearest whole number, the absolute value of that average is 102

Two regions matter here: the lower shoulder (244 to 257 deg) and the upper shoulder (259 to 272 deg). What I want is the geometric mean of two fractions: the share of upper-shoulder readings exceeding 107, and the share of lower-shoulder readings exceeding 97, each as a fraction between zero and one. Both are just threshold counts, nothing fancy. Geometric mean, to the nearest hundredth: 0.77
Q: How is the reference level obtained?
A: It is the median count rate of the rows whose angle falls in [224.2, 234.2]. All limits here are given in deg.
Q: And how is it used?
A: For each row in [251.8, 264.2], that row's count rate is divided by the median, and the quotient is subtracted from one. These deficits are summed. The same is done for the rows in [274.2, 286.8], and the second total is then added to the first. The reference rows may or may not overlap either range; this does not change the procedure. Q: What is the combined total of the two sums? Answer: -15.8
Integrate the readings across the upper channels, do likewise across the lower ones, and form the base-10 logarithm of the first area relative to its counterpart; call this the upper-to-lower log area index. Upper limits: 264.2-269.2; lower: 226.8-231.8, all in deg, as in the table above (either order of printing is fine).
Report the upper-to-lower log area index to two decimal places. 0.43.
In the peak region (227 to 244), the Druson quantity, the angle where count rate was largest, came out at 243.0 deg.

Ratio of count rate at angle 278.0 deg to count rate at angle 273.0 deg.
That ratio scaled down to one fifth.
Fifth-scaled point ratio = 0.20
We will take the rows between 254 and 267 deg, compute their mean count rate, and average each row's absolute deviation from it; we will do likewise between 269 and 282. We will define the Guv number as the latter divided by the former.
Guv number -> 1.94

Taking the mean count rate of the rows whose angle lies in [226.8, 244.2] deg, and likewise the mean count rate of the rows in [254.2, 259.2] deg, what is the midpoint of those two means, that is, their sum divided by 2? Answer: 87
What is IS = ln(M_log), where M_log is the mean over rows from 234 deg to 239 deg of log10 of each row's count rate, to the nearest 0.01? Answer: 0.59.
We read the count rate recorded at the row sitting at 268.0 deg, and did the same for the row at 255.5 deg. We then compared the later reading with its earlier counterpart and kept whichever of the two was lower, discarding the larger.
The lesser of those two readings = 118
